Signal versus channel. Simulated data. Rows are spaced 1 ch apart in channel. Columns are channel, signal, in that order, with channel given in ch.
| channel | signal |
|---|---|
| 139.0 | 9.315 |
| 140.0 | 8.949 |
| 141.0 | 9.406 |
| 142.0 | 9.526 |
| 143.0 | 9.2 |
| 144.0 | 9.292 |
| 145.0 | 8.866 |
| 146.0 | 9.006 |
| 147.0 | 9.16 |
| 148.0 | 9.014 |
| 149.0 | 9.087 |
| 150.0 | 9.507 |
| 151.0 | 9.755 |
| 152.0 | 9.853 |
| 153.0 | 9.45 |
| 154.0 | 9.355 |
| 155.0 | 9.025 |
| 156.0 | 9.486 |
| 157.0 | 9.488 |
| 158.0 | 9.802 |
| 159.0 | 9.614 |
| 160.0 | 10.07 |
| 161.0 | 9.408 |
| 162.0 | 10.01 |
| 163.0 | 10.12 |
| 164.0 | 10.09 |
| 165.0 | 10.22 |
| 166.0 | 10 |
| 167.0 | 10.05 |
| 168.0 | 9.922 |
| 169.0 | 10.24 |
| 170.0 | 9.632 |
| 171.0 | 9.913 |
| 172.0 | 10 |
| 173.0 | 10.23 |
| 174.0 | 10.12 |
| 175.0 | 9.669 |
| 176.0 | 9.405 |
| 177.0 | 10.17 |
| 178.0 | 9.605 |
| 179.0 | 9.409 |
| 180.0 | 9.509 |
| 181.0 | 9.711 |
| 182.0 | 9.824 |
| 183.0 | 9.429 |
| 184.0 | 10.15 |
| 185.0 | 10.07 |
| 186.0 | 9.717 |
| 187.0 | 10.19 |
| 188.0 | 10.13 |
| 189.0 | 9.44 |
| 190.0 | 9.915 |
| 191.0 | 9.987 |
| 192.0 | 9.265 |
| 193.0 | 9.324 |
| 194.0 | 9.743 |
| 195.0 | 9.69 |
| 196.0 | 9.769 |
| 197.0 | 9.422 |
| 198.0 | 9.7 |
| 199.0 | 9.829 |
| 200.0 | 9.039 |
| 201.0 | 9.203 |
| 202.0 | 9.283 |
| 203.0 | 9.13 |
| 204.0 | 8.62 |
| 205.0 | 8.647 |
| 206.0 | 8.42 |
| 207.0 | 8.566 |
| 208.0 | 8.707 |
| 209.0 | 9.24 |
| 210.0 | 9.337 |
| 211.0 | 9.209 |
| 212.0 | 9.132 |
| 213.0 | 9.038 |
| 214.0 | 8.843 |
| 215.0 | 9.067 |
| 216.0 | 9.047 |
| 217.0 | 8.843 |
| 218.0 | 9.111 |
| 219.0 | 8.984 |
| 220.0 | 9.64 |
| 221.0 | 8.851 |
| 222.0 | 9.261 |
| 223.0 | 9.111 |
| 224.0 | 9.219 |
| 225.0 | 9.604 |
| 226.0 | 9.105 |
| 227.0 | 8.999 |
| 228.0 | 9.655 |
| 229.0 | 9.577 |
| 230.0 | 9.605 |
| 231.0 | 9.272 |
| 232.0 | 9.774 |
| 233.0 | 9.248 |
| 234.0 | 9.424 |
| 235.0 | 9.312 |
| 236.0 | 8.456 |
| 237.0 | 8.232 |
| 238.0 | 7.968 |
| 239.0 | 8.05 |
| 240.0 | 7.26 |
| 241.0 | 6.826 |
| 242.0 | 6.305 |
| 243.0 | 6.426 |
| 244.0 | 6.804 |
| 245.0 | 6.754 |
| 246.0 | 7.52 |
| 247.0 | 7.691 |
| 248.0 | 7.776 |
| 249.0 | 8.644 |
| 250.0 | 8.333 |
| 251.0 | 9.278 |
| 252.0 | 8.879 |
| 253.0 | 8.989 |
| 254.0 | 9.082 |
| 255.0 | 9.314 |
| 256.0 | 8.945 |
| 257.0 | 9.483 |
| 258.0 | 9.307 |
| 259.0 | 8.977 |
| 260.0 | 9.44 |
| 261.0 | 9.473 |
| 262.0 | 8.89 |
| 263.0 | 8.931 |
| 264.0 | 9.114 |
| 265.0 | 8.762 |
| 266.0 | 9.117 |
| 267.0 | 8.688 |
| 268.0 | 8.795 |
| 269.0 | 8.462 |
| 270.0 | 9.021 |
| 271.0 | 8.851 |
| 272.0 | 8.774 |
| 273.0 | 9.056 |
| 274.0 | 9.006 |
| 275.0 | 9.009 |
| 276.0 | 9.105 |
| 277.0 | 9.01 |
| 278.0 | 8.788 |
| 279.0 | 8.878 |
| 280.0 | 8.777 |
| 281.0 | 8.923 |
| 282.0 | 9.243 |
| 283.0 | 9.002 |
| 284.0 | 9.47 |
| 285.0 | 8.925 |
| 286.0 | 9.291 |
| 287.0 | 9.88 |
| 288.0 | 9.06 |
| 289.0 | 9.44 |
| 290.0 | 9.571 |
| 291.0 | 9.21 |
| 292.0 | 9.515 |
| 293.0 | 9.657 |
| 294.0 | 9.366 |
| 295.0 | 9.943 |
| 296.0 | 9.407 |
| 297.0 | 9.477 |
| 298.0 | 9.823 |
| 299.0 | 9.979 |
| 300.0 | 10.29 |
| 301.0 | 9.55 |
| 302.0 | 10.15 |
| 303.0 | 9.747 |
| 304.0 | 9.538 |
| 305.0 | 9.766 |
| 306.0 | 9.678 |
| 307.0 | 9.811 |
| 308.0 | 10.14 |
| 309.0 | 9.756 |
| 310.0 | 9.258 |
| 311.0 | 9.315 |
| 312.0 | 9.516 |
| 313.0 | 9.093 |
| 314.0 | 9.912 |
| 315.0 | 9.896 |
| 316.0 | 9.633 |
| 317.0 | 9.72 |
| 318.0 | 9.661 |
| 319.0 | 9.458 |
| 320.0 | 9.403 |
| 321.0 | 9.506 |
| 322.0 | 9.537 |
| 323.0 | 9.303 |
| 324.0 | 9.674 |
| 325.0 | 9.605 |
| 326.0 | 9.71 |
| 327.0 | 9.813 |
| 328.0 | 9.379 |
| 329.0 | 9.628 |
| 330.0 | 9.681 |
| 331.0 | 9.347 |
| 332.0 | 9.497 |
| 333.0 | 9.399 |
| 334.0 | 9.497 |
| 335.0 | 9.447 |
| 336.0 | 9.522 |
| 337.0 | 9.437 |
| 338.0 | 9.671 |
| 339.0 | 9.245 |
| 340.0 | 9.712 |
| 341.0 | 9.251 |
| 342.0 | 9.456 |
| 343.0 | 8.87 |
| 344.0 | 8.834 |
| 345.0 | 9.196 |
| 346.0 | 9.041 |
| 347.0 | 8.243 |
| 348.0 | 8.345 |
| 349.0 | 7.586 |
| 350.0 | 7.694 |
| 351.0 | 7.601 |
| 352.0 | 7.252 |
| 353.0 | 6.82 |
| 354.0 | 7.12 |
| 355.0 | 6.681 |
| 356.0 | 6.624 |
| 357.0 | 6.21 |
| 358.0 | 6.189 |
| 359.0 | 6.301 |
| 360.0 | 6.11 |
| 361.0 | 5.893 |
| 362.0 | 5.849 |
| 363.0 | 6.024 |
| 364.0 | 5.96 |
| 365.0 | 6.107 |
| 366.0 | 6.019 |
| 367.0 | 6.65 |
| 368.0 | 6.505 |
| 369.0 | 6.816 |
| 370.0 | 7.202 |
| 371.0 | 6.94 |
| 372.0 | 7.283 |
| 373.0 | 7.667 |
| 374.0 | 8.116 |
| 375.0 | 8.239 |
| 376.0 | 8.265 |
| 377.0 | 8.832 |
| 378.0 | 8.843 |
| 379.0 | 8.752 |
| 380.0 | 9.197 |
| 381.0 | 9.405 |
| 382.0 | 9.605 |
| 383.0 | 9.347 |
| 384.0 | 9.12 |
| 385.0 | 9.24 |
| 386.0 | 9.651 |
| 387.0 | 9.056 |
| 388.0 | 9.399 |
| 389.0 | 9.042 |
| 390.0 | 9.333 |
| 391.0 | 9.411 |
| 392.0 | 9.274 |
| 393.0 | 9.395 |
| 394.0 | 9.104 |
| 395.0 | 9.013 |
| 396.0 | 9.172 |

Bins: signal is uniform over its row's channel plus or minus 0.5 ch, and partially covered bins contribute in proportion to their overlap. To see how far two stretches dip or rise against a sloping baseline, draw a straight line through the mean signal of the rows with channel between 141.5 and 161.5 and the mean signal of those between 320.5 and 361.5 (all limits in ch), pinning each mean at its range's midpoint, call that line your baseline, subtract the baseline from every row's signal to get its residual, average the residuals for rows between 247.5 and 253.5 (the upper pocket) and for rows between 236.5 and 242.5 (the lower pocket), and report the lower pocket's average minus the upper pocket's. -1.3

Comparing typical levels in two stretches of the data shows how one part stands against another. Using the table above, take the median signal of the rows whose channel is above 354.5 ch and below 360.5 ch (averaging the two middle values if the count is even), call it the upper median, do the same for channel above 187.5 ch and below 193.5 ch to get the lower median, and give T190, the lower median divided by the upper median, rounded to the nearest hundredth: 1.55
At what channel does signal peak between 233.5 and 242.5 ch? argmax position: 234.0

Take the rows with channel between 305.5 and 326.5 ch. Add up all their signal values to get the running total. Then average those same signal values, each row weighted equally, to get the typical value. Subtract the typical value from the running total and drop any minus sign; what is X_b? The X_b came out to 192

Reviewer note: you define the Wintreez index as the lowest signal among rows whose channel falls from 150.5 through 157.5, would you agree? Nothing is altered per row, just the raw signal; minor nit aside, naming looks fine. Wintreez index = 9.025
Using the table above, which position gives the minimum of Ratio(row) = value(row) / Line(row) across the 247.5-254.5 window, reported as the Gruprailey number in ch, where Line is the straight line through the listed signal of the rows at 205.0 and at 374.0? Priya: 248.0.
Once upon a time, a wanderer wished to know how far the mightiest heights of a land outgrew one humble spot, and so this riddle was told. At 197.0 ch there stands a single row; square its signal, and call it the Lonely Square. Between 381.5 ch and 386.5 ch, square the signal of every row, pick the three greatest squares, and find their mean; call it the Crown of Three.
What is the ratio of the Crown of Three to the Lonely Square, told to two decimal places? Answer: 1.02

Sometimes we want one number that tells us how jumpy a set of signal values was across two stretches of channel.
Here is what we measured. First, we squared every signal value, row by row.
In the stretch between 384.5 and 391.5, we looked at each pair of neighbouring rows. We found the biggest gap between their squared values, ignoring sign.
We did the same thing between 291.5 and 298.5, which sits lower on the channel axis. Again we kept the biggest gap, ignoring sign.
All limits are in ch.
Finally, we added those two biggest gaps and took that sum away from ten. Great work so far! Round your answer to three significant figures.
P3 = -12.3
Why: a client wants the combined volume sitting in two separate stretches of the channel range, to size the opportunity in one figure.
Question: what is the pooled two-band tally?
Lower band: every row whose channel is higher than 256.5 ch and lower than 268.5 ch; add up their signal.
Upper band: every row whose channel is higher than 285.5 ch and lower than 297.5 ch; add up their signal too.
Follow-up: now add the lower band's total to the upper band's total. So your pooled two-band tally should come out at 223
